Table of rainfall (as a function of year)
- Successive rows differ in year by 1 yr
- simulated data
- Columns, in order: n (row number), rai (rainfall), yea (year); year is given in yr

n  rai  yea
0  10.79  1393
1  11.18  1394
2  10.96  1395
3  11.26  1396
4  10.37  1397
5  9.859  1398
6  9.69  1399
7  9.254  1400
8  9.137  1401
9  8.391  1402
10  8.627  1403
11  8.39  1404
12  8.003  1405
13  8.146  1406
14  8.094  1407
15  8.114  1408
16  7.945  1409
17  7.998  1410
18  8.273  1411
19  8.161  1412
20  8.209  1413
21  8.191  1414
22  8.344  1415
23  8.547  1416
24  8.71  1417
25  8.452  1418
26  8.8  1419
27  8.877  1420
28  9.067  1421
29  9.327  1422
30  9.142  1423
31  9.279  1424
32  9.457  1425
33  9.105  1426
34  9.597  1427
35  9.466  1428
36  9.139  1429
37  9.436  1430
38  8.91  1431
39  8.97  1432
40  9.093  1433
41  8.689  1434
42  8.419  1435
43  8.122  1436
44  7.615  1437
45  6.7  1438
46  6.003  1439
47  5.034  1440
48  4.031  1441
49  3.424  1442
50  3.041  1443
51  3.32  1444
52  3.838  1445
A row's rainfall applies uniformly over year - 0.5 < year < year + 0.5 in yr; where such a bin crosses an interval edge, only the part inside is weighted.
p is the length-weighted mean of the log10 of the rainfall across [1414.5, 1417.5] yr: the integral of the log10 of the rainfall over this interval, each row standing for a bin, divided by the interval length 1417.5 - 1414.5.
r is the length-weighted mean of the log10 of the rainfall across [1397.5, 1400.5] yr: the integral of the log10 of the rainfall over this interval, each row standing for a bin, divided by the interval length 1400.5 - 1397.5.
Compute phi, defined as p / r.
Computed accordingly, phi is 0.95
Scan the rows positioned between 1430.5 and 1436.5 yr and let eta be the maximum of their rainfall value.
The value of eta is 9.093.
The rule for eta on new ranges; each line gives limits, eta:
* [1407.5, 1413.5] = 8.273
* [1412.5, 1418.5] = 8.71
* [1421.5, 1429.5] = 9.597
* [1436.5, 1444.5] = 7.615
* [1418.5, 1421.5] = 9.067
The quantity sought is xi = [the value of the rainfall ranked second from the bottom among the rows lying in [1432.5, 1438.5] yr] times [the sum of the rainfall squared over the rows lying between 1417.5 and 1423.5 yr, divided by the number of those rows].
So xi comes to 610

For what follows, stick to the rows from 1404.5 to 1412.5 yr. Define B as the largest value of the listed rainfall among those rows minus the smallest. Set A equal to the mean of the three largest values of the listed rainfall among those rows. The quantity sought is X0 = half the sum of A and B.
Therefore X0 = 4.3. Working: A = 8.2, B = 0.3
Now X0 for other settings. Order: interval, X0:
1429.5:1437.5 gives 5.5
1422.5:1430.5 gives 5.0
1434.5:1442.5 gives 6.5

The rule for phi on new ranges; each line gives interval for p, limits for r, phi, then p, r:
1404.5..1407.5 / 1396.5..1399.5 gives 0.91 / 0.907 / 0.999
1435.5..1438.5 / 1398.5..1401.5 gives 0.90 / 0.872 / 0.971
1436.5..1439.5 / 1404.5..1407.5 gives 0.91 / 0.829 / 0.907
